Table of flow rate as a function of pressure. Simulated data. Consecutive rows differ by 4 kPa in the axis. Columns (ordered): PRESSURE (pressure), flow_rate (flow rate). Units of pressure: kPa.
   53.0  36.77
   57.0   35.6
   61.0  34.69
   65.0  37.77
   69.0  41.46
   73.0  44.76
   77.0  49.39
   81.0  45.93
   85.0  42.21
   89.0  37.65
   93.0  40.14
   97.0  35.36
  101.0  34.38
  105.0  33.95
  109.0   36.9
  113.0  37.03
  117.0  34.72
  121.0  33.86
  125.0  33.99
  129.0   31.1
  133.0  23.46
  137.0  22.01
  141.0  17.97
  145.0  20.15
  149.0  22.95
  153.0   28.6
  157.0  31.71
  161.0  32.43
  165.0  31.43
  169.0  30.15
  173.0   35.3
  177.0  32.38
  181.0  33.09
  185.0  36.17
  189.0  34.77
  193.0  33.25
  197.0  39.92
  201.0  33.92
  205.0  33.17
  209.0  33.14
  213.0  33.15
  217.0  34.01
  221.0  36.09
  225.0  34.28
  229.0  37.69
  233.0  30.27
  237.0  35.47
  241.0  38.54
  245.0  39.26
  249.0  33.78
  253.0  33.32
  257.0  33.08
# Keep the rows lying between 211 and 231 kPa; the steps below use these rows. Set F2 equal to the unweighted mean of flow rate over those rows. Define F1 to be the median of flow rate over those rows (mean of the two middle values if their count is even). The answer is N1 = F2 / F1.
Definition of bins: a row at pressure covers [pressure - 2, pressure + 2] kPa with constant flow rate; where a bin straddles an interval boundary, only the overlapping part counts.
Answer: 1.02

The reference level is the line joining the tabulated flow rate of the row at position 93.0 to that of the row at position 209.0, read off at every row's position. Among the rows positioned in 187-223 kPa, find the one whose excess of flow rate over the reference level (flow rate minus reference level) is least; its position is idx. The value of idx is 193.0 kPa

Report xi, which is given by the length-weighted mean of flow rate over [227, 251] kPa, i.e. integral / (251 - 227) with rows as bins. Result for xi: 36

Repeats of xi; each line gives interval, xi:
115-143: 28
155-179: 32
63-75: 41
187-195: 34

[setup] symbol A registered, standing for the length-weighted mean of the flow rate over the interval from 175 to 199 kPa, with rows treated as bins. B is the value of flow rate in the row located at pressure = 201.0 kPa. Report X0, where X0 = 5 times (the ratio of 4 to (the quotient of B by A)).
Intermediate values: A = 35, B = 33.92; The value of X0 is 21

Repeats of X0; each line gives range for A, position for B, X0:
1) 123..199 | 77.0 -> 12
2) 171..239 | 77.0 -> 14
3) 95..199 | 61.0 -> 18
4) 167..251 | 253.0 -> 21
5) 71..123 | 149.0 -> 34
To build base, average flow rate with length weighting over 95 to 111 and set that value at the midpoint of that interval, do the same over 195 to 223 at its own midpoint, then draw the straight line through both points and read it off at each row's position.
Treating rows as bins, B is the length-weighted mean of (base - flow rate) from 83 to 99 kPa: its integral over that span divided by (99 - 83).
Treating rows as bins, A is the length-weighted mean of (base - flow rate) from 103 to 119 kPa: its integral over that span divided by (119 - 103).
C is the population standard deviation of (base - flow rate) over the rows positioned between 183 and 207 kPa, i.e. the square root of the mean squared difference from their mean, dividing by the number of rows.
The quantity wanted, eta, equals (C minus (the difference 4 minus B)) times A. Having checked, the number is 2.8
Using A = -0.5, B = -4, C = 2.3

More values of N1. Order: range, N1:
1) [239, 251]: 0.97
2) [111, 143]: 0.90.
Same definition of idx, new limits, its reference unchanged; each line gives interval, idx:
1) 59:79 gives 61.0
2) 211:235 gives 233.0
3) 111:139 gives 137.0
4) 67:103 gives 101.0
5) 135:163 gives 141.0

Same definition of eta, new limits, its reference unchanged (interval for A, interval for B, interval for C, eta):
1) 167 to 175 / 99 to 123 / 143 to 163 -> 1.8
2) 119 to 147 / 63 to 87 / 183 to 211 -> -90.2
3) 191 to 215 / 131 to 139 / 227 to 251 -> 4.2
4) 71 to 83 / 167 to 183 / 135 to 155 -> -20.0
